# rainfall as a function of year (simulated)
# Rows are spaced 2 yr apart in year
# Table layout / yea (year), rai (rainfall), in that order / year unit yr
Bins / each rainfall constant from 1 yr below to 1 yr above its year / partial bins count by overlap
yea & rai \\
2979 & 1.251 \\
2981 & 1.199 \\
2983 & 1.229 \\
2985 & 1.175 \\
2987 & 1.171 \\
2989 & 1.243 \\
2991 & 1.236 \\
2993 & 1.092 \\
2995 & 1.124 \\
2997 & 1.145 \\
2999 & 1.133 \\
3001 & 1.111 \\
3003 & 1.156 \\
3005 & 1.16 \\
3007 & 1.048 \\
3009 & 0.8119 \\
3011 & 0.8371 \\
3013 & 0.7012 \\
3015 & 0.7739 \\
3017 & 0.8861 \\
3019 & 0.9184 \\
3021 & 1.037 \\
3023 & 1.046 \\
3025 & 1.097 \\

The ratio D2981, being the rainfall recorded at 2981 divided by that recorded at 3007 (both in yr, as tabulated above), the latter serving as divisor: 1.14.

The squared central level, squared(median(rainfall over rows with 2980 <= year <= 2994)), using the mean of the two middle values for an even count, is 1.4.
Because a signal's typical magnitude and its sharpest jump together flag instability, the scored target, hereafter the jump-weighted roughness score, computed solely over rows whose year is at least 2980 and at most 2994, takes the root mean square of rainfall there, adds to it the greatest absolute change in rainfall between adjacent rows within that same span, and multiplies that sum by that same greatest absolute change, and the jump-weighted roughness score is 0.19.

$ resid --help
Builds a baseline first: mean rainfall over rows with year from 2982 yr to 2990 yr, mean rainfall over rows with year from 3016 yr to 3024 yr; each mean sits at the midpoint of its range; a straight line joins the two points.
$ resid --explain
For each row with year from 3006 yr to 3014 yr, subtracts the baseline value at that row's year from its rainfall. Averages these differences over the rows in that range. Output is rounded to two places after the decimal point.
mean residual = -0.19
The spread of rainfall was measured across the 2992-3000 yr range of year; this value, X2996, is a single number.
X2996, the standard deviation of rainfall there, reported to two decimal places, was 0.02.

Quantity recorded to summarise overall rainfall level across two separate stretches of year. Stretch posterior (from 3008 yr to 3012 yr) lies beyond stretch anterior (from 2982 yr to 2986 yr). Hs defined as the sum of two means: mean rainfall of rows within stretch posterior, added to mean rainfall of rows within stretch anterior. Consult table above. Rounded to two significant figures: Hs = 2.0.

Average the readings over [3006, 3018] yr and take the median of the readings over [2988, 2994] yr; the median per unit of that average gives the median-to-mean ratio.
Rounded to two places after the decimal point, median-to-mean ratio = 1.47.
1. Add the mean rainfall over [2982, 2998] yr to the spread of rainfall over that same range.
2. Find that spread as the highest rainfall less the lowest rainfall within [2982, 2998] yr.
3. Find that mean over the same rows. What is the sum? 1.33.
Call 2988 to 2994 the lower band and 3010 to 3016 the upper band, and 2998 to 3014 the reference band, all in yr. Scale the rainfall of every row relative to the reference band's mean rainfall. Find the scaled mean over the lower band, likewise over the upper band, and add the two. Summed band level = 1.97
